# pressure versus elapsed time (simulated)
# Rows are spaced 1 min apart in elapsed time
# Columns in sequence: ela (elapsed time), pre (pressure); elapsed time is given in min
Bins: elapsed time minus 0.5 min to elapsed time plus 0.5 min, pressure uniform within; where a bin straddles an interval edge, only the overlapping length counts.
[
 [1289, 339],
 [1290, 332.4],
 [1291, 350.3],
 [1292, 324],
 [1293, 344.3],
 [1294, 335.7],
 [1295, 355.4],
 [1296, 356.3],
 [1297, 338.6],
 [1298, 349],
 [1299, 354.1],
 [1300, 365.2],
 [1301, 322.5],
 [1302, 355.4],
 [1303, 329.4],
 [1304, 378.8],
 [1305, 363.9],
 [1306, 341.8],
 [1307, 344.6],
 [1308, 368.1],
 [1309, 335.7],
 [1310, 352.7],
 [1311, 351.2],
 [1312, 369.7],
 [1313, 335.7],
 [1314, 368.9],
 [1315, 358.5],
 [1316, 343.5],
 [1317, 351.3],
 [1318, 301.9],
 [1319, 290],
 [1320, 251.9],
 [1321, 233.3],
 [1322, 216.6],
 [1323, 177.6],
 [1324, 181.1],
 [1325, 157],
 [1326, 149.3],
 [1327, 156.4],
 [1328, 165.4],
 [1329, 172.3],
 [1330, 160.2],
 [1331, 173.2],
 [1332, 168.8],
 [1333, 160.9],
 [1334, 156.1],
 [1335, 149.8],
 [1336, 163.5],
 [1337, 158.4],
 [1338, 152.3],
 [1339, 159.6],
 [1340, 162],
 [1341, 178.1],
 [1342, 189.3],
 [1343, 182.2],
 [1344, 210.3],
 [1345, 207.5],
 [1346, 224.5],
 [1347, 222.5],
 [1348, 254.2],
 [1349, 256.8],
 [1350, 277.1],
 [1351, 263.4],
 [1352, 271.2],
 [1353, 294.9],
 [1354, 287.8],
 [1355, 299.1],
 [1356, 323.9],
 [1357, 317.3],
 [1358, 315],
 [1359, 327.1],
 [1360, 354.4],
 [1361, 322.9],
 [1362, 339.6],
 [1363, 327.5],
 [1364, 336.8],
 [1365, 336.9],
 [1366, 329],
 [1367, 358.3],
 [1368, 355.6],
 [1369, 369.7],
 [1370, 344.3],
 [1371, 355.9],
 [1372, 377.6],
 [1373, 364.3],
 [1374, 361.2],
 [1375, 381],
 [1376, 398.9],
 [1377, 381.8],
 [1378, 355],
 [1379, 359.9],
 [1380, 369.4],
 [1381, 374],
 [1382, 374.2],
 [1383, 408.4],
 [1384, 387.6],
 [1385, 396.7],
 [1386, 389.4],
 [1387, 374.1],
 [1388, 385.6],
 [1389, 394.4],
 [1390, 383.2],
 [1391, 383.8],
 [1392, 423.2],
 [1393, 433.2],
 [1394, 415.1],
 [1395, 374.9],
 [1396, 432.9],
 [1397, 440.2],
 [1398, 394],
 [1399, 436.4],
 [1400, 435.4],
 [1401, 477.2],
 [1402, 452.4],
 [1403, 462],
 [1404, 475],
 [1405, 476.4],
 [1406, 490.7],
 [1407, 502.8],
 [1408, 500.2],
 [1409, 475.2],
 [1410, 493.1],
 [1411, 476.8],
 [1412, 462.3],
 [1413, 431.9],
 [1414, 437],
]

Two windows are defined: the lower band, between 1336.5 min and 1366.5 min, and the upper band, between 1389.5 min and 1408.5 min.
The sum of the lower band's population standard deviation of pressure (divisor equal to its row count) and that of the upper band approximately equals 104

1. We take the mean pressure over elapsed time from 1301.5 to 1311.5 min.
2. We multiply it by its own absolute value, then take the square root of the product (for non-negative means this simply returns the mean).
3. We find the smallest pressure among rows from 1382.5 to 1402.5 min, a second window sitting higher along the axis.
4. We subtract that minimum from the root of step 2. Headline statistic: -22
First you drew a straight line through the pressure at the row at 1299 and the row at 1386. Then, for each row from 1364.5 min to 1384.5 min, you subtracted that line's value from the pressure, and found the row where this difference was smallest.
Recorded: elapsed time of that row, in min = 1366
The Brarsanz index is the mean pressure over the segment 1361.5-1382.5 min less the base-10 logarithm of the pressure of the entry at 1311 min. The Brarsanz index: 357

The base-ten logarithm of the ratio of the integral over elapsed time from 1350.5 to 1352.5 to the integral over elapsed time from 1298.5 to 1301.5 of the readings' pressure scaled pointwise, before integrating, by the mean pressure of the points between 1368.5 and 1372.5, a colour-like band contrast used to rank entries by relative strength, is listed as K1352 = -0.29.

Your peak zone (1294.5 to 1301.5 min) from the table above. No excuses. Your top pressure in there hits 365.2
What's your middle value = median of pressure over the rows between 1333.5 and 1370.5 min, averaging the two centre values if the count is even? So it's 277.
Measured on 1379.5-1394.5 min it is 388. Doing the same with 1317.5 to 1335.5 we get 171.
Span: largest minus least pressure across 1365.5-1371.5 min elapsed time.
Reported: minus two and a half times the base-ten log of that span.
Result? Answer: -4.0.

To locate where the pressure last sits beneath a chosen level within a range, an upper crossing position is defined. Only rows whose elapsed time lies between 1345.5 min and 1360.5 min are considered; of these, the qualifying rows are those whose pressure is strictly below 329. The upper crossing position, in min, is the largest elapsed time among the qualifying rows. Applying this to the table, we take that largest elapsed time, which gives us 1359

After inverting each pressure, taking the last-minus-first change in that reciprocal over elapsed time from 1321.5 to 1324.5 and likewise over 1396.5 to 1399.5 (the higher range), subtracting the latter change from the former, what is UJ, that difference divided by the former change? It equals 1.0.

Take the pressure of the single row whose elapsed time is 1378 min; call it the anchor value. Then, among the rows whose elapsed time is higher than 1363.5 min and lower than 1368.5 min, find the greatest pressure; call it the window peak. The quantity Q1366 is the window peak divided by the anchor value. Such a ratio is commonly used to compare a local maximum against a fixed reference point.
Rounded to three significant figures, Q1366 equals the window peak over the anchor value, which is 1.01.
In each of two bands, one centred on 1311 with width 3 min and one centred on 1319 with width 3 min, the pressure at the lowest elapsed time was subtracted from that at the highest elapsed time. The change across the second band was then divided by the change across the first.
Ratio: -2.9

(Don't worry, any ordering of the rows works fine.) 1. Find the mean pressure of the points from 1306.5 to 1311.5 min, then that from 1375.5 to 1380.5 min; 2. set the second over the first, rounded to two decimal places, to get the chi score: 1.06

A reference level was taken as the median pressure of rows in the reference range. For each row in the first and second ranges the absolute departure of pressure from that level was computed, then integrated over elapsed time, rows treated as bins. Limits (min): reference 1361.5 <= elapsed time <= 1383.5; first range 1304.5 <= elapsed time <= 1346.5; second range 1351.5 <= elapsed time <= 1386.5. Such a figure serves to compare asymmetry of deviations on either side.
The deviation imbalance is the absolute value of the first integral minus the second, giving 4259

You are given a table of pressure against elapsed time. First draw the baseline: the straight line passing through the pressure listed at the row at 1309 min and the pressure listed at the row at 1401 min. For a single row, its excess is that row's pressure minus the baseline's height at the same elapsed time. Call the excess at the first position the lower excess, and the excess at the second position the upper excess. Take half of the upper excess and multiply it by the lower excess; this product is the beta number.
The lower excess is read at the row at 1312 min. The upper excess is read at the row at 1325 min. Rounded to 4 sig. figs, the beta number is -2987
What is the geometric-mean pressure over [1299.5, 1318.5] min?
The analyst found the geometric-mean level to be 349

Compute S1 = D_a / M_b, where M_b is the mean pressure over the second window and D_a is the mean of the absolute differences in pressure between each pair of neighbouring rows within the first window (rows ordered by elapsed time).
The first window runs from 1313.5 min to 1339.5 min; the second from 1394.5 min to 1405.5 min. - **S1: 0.031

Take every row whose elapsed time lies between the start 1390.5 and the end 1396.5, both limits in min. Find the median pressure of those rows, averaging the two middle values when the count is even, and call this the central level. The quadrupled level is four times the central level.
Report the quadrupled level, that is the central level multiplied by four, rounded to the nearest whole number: 1677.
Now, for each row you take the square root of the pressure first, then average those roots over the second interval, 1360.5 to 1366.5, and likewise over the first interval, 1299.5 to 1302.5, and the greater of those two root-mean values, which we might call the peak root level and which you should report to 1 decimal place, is 18.6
